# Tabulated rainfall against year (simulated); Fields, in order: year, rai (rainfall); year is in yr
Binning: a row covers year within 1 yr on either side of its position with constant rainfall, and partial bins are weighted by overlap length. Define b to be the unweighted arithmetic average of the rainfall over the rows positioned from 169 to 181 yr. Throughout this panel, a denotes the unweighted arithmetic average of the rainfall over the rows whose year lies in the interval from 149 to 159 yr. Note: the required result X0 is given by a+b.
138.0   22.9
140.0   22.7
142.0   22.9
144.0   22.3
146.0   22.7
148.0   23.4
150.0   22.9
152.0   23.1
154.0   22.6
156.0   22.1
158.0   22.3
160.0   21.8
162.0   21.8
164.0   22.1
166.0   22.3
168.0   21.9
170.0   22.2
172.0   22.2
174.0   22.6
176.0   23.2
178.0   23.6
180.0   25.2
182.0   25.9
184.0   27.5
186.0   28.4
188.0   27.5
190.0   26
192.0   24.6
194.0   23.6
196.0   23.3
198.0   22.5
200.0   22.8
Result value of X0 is 45.8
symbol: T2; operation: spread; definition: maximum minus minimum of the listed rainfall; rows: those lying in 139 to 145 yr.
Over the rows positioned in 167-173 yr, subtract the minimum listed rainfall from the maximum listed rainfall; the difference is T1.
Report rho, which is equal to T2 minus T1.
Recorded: 0.30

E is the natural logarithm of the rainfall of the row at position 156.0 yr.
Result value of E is 3.10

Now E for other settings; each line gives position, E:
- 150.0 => 3.13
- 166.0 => 3.10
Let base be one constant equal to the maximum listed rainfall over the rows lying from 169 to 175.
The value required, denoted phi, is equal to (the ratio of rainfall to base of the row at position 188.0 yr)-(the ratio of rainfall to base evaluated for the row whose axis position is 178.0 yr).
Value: 0.17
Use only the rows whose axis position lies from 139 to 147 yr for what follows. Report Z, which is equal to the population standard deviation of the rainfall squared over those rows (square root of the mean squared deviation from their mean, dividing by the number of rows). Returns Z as 10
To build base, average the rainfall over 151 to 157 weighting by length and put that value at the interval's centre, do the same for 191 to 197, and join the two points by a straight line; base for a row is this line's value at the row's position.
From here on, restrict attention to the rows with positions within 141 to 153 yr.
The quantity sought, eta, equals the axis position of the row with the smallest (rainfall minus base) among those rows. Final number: 144.0 yr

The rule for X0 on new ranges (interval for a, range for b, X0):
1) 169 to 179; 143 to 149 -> 45.6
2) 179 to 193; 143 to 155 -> 49.3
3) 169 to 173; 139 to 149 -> 45.0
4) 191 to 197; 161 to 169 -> 45.9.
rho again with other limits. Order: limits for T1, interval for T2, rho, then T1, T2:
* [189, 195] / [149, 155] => -1.90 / 2.4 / 0.50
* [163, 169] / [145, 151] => 0.30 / 0.4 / 0.70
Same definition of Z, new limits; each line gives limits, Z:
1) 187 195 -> 75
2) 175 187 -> 97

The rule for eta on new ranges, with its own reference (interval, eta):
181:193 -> 192.0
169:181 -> 172.0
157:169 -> 168.0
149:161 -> 160.0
